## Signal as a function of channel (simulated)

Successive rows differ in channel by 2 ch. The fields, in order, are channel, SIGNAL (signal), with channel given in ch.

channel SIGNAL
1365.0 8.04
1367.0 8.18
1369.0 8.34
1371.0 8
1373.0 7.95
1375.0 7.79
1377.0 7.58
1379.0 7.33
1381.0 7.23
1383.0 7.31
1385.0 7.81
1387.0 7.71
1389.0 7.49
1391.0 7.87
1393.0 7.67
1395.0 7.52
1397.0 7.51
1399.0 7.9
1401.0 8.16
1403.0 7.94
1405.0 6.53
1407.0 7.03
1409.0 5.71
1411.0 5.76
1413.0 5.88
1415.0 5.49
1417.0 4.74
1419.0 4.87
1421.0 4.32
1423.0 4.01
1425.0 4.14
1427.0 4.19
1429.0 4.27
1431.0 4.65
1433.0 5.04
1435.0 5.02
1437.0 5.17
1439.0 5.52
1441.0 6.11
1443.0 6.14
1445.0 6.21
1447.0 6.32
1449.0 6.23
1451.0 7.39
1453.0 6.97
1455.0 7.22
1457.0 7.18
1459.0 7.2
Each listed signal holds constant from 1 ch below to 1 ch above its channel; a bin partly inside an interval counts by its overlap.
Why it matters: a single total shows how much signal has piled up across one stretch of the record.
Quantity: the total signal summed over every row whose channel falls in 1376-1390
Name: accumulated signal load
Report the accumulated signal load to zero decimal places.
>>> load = 52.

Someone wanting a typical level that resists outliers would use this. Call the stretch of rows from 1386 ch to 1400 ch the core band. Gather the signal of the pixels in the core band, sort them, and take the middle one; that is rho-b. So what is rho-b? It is 7.7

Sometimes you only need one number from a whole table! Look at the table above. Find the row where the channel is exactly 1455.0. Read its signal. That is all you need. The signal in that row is 7.22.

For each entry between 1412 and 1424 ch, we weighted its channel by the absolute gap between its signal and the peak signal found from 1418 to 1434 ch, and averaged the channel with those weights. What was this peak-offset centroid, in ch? 1418.5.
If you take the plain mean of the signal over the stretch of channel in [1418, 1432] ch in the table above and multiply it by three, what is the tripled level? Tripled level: 13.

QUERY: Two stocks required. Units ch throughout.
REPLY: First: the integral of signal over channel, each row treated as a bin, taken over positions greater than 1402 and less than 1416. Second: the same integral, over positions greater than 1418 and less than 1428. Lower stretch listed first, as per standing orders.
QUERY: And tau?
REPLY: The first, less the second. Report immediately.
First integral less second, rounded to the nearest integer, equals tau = 46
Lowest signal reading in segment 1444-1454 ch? 6.21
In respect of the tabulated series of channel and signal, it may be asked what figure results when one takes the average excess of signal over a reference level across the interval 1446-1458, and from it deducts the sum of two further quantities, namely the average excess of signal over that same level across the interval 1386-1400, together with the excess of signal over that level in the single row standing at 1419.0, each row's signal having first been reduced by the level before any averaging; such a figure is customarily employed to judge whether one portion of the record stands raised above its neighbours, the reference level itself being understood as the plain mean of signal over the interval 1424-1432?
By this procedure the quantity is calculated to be -1.3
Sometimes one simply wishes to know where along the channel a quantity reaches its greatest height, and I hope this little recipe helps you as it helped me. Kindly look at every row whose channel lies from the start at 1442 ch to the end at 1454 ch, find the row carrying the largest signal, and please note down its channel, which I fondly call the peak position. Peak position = 1451.0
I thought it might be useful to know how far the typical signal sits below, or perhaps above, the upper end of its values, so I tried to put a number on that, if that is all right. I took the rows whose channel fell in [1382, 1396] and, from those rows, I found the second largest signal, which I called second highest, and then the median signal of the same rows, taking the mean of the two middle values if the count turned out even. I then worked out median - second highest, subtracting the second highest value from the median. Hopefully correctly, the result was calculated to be -0.14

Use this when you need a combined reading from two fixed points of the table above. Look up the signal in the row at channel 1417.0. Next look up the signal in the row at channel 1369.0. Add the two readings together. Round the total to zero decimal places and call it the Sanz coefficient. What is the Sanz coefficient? 13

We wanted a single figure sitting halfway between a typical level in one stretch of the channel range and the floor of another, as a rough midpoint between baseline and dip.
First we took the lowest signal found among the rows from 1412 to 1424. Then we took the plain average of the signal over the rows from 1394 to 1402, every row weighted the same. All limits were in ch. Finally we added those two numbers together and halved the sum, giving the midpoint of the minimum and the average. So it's 5.89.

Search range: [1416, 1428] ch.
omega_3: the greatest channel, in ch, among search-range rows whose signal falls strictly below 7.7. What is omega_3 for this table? 1427.0 ch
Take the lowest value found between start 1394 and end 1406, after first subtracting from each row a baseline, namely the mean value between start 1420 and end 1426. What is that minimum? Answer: 2.4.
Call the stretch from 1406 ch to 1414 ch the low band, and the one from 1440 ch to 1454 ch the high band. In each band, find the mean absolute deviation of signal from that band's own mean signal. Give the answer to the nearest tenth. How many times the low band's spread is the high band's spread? 0.9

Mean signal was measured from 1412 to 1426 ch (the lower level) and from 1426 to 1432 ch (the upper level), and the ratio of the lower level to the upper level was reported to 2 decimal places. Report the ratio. 1.09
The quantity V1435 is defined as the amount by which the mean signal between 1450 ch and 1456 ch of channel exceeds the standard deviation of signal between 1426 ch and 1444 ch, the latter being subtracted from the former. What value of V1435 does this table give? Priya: 6.5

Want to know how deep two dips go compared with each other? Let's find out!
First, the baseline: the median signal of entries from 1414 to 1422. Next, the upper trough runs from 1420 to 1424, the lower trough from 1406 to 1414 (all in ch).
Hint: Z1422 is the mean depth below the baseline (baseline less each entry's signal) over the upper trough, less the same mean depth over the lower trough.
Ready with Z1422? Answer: 1.9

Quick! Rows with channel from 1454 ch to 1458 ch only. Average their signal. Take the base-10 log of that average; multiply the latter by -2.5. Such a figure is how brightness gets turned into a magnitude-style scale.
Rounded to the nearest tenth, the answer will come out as -2.1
